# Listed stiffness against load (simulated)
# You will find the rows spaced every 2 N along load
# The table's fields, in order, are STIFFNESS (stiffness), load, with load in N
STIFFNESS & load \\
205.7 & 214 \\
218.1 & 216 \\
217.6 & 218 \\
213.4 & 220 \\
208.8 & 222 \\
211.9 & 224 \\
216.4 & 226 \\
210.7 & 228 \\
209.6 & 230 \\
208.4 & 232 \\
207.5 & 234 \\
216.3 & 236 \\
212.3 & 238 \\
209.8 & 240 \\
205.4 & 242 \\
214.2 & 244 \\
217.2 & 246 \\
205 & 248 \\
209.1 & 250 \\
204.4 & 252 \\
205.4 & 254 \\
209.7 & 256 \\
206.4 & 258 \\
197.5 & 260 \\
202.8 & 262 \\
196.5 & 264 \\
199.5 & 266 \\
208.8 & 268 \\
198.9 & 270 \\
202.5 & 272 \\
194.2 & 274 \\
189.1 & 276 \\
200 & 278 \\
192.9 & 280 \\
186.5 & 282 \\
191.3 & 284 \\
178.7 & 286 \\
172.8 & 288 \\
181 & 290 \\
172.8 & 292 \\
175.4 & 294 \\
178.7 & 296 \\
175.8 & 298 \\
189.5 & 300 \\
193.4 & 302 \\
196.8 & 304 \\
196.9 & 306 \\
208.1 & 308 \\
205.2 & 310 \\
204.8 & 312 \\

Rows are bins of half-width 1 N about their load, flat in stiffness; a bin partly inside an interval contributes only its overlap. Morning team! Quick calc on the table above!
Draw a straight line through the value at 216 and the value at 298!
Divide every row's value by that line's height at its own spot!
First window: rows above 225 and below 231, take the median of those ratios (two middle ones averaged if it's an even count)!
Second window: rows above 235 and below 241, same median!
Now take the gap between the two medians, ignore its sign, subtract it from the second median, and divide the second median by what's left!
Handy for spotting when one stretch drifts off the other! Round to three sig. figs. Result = 1.03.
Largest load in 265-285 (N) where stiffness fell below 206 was 284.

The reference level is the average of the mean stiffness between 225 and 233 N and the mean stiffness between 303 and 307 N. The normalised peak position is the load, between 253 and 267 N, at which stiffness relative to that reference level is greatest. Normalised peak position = 256 N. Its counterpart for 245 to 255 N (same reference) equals 246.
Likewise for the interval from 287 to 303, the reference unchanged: 302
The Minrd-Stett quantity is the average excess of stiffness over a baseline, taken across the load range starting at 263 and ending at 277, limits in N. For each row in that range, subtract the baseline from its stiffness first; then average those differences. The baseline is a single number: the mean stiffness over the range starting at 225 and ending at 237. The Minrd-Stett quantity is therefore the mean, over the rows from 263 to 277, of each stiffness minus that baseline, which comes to -13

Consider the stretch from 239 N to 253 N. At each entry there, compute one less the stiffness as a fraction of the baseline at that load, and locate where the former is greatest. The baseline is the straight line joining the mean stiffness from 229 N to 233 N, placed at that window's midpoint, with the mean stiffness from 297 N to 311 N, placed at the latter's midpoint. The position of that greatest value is 242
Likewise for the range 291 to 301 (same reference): 292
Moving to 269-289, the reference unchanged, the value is 288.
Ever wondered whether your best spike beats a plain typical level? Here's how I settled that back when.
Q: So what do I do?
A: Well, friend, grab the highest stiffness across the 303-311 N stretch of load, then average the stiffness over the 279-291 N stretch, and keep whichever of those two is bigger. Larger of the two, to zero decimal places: 208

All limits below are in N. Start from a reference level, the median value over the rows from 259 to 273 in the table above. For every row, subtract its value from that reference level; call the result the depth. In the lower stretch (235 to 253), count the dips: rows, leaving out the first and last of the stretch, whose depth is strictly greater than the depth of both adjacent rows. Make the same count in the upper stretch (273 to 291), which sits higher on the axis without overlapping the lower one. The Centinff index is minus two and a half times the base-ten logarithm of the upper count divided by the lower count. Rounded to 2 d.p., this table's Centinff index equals -0.44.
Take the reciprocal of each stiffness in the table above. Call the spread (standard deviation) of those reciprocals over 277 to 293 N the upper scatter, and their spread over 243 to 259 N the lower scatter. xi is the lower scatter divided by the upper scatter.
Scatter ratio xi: 0.36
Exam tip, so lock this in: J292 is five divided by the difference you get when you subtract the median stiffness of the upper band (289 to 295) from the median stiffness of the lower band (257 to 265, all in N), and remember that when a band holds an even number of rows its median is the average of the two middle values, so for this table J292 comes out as 0.20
